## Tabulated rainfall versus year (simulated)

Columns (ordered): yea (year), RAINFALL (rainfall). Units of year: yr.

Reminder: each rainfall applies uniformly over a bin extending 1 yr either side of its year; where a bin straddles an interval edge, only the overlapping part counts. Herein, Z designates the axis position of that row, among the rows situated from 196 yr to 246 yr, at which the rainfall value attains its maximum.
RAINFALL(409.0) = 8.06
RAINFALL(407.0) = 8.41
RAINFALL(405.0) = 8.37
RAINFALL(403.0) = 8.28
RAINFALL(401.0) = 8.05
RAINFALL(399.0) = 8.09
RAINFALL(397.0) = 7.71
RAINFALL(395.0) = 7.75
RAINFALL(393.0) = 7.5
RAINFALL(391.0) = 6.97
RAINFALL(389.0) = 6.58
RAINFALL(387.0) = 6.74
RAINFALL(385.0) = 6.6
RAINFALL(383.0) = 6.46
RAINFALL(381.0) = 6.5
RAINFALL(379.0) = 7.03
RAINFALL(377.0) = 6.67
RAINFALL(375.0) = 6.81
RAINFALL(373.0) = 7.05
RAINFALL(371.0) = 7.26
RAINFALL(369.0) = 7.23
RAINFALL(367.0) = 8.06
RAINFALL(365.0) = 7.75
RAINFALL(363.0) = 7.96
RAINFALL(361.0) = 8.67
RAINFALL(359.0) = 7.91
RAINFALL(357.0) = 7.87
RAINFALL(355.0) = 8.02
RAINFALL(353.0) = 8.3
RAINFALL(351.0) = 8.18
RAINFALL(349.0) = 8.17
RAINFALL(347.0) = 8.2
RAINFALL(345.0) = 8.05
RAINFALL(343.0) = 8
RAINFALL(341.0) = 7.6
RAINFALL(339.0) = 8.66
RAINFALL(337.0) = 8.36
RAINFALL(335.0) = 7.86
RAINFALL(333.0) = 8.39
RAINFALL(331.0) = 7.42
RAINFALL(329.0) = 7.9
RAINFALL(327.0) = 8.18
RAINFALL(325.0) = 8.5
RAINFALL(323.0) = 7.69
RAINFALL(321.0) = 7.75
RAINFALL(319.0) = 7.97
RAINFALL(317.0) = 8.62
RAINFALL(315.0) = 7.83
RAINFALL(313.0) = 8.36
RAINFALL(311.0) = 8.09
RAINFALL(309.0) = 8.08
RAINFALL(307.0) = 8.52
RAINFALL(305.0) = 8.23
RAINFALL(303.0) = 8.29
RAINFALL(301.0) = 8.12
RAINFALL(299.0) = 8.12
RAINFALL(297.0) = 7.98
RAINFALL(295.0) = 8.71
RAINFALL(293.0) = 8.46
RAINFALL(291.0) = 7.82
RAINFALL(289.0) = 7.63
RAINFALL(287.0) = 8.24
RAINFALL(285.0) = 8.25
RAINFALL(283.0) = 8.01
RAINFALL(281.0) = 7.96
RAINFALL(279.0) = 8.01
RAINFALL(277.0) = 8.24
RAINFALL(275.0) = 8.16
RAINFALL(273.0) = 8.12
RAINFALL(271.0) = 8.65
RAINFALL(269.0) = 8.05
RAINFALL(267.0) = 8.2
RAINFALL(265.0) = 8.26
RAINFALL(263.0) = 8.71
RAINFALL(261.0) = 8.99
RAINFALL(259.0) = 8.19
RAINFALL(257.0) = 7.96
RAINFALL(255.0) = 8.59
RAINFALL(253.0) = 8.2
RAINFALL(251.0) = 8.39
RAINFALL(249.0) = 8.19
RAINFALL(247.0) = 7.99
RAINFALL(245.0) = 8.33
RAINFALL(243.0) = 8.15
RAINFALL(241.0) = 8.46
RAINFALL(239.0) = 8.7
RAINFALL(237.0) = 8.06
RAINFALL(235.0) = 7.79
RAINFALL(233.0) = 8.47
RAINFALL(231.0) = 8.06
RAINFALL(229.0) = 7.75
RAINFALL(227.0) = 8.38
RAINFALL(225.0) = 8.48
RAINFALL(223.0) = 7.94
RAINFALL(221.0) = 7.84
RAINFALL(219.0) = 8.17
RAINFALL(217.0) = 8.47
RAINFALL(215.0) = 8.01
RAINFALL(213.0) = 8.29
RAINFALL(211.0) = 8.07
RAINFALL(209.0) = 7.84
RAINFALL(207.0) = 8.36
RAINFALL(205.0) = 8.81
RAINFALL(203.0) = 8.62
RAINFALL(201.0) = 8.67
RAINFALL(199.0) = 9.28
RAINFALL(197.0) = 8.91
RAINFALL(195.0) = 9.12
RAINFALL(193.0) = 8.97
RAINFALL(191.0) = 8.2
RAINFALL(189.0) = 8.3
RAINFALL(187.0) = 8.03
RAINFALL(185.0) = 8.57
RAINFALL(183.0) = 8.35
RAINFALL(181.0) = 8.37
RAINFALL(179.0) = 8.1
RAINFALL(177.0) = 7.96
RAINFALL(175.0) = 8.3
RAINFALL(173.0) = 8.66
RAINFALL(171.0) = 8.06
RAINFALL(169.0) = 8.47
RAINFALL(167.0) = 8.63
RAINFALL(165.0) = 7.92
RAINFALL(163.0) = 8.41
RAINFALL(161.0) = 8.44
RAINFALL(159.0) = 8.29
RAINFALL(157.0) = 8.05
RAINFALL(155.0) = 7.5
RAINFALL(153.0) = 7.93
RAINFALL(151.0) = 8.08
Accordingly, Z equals 199.0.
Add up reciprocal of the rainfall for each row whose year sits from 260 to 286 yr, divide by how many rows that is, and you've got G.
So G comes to 0.121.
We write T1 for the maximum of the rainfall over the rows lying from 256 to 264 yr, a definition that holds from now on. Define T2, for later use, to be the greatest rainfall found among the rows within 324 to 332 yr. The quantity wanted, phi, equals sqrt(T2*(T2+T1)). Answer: 12.2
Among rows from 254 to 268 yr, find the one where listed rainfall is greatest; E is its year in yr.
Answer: 261.0 yr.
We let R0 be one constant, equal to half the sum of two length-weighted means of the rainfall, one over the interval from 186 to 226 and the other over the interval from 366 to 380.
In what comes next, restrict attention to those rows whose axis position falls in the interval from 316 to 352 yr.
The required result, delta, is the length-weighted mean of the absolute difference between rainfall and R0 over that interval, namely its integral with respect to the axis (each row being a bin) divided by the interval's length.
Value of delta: 0.37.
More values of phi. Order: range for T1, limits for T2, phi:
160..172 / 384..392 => 10.4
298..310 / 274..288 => 11.8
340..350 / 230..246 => 12.1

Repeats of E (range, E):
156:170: 167.0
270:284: 271.0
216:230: 225.0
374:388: 379.0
